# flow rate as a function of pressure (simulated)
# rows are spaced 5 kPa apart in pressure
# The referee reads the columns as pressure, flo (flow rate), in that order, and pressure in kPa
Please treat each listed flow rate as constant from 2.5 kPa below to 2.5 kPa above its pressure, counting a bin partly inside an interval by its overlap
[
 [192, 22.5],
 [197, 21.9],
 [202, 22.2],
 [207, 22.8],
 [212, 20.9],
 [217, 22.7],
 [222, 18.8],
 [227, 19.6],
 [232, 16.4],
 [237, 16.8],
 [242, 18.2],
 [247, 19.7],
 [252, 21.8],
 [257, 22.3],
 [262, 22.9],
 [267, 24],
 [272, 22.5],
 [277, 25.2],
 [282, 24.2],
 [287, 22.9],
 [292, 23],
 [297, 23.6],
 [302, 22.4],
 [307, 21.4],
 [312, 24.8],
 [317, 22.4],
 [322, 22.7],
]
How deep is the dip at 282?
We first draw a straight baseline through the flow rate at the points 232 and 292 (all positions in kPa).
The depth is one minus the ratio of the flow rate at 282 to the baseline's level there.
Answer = -0.11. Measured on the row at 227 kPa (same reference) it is -0.24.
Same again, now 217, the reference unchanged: -0.54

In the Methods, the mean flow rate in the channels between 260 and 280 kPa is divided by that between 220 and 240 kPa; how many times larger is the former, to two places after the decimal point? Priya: 1.32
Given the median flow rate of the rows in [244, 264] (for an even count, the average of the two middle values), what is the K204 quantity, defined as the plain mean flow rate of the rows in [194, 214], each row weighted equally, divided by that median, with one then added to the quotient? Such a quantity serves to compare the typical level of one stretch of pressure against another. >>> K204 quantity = 2.00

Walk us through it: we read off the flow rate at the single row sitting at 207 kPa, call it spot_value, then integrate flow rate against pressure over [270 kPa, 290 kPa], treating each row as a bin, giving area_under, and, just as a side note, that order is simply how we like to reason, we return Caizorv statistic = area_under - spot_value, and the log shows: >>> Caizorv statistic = 451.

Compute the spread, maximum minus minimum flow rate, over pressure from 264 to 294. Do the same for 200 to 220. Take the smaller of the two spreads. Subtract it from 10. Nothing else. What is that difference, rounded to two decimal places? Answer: 8.10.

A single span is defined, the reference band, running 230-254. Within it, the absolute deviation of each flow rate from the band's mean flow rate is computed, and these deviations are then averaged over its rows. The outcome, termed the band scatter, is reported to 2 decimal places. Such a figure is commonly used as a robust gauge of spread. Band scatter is 1.74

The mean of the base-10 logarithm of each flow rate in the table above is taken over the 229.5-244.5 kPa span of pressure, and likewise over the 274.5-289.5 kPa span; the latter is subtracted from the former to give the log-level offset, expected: -0.148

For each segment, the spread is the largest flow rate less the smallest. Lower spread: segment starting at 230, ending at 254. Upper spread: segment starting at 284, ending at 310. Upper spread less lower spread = -3.2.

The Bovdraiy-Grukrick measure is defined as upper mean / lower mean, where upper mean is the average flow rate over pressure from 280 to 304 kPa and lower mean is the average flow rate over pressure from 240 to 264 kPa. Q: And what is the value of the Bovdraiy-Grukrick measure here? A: 1.11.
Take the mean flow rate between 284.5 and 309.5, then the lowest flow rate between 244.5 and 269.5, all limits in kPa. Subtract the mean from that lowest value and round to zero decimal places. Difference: -3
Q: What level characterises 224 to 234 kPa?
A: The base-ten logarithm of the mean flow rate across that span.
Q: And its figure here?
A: 1.26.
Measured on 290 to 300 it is 1.37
